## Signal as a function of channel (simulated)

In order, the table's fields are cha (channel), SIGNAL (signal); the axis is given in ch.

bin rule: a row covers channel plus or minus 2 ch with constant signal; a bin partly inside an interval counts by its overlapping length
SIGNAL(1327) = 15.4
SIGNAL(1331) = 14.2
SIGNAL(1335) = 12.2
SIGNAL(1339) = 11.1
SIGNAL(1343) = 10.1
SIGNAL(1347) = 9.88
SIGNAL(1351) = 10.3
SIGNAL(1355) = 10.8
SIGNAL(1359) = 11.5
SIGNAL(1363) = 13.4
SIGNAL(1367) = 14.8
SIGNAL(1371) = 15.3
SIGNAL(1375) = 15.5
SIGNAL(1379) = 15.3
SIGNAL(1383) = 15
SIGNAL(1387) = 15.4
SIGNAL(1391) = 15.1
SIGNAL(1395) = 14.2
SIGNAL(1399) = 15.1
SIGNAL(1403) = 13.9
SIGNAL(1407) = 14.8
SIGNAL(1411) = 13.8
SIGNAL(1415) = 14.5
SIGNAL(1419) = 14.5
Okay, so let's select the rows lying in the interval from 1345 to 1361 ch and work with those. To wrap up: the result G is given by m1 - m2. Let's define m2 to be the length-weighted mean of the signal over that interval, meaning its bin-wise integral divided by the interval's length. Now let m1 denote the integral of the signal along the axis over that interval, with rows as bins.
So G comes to 159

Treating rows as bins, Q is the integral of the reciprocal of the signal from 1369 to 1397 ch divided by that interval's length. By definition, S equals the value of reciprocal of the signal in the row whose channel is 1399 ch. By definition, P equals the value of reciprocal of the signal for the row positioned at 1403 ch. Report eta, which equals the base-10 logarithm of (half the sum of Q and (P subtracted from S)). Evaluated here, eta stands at -1.52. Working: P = 0.072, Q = 0.066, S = 0.066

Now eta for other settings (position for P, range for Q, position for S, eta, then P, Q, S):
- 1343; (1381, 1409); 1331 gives -1.71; 0.099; 0.068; 0.070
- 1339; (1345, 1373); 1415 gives -1.51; 0.090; 0.084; 0.069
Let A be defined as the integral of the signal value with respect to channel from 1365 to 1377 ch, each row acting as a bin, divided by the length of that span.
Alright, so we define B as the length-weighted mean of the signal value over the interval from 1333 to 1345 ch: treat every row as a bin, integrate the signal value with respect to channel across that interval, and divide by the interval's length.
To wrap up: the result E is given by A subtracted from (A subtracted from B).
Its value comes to -19.3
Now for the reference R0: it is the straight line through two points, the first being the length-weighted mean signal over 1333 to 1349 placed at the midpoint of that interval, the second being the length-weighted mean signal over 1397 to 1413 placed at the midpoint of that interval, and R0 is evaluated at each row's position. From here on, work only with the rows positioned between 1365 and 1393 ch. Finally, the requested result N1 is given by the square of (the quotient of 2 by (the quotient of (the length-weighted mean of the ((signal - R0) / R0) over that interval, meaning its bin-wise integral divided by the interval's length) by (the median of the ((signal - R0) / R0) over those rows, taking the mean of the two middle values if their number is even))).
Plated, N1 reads 4.3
